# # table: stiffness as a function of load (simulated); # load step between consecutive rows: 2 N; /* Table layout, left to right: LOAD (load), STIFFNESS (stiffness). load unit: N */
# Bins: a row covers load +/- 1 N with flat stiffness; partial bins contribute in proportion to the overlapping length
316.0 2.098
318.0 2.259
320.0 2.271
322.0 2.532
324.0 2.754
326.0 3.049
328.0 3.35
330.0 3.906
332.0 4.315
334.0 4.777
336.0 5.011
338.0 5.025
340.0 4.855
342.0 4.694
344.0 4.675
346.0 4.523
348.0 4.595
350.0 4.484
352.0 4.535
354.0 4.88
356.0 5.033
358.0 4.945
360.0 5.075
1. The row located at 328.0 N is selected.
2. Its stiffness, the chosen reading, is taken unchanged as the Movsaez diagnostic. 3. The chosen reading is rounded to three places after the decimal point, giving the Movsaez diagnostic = 3.350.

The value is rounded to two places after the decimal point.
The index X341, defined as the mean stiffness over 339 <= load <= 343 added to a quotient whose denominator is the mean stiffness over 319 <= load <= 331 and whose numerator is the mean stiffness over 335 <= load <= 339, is 6.46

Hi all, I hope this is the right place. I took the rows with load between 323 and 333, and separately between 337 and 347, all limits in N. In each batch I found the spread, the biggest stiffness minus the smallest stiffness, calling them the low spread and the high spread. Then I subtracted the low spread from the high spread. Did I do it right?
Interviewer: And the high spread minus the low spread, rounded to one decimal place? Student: -1.1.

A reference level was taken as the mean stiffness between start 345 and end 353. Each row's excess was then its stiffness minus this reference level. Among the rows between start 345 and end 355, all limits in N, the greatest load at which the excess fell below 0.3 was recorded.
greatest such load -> 352.0 N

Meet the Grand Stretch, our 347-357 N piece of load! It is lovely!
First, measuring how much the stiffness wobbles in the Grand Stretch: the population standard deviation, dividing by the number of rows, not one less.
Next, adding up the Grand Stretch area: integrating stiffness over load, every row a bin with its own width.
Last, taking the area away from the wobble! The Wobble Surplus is -47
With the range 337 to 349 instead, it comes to -57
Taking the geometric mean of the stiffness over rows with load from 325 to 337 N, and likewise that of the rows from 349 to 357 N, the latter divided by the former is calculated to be 1.18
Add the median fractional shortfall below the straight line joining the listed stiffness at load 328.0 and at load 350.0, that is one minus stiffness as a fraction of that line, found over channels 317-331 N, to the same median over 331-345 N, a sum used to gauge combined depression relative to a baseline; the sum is -0.10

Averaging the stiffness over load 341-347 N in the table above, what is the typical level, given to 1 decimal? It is 4.6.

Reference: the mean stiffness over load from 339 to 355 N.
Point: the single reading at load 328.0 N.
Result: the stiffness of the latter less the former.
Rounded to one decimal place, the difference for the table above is -1.3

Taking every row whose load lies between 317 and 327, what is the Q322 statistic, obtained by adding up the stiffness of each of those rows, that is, 12.9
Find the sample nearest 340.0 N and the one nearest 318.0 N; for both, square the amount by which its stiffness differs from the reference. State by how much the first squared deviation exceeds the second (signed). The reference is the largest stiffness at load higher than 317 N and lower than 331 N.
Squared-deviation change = -1.8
